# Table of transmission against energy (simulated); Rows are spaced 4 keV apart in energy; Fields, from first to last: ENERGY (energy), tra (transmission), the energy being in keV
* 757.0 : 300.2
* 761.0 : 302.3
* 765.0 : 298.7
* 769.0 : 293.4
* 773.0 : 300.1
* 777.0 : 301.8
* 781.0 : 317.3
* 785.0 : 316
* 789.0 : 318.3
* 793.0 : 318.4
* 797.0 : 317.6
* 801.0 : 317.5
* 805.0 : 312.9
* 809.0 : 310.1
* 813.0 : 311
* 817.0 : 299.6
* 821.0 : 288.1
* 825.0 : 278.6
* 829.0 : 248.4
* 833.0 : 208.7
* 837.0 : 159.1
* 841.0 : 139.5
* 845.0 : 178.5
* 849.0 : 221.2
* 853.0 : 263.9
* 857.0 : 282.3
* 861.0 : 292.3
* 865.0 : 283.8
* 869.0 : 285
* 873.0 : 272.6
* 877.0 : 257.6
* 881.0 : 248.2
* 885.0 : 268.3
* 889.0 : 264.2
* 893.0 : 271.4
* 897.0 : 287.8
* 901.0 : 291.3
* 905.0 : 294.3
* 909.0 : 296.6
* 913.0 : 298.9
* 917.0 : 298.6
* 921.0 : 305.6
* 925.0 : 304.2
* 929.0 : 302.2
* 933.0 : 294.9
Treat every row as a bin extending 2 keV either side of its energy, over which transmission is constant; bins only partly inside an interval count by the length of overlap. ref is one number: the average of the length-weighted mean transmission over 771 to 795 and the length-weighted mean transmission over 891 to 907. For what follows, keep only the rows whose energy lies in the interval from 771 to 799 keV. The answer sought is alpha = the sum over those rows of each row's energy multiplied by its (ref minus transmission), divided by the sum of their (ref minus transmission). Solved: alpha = 788.6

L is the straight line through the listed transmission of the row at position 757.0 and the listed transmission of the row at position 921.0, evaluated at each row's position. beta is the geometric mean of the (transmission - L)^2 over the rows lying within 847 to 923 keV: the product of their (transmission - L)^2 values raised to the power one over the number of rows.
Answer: 0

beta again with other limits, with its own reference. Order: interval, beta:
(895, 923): 0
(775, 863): 446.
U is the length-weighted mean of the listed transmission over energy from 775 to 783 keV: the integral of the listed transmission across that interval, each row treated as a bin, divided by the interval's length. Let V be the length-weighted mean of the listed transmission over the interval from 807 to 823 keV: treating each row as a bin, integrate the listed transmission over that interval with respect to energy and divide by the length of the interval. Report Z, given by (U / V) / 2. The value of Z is 0.51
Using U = 310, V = 302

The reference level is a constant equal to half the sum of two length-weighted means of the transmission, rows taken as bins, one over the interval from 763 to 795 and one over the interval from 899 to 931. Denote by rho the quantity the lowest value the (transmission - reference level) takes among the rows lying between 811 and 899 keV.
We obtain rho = -164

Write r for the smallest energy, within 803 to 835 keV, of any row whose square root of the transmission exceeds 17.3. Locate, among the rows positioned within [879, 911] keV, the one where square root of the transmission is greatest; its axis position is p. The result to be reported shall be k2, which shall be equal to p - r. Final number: 104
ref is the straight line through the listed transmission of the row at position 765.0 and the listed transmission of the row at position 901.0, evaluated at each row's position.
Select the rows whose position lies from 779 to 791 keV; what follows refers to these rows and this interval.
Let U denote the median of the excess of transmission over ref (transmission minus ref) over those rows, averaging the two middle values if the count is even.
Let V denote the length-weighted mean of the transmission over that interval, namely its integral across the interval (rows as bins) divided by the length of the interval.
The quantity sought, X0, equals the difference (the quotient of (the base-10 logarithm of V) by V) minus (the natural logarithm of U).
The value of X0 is -3.0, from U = 19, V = 317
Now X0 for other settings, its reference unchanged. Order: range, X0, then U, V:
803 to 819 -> -2.7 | 14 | 308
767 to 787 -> -1.3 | 4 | 306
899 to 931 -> -2.1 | 8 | 299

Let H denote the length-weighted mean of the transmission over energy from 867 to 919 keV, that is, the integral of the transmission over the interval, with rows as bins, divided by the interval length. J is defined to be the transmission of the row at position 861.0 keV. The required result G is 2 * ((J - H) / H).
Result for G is 0.09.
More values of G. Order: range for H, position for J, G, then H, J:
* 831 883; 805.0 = 0.63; 238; 312.9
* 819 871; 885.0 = 0.23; 241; 268.3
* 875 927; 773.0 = 0.12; 284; 300.1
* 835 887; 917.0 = 0.46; 242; 298.6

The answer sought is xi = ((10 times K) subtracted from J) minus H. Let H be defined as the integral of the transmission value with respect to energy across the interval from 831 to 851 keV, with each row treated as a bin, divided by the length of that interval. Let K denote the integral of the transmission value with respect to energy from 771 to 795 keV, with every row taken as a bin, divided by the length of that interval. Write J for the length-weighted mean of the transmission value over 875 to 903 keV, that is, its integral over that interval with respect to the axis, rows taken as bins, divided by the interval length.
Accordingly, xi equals -3031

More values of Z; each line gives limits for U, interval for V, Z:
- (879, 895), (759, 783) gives 0.44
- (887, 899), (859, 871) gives 0.48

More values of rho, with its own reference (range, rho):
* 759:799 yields -10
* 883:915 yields -39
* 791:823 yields -15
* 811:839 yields -144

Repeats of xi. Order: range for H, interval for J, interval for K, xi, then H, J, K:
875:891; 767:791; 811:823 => -2947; 260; 308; 300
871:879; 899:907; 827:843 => -1862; 265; 293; 189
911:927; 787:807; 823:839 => -2222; 302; 317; 224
